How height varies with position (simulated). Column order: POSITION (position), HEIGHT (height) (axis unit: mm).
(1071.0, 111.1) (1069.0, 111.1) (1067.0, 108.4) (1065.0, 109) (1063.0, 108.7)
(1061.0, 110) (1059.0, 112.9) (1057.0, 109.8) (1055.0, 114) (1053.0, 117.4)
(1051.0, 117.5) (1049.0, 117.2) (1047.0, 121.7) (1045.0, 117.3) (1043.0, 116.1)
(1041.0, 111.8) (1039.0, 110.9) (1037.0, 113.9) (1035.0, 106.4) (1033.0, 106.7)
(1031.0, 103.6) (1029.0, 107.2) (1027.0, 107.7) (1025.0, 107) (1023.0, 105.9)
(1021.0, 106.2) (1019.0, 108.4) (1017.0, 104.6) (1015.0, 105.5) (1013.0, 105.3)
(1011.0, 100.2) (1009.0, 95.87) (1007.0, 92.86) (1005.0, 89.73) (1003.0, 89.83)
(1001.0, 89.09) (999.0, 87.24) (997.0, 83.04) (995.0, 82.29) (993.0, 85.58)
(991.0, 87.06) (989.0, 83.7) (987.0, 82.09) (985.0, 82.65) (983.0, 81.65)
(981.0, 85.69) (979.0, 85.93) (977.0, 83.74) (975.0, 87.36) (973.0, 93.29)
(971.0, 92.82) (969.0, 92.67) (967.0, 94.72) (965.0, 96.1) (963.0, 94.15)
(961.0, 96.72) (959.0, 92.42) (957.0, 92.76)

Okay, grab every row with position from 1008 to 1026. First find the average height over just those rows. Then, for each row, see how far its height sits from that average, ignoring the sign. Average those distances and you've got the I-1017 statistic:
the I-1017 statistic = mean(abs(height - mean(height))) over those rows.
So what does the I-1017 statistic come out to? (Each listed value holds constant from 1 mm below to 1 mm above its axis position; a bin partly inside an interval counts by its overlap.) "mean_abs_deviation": 2.80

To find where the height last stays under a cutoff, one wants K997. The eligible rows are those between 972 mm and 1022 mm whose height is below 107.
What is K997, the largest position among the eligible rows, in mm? 1021.0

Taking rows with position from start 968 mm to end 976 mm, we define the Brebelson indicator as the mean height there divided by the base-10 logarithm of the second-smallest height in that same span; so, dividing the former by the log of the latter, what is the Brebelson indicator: 47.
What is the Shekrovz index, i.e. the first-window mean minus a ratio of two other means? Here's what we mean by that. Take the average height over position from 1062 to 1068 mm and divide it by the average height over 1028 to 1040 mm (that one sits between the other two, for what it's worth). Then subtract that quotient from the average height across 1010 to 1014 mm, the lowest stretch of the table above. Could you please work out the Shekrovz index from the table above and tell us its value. 102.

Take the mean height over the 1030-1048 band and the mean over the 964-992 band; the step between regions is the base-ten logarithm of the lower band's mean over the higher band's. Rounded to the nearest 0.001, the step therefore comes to -0.106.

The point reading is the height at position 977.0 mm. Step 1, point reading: 83.74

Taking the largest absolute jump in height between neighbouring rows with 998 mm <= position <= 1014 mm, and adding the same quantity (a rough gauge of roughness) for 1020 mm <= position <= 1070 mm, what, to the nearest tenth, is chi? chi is 12.6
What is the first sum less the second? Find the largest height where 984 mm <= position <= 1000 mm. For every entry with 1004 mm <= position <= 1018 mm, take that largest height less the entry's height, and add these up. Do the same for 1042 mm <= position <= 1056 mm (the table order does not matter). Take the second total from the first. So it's 127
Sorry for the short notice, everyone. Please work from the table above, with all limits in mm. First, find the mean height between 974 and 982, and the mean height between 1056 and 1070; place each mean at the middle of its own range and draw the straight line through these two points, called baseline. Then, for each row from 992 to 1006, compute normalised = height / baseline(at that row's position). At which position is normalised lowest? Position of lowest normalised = 995.0 mm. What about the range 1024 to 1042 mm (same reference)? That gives 1031.0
